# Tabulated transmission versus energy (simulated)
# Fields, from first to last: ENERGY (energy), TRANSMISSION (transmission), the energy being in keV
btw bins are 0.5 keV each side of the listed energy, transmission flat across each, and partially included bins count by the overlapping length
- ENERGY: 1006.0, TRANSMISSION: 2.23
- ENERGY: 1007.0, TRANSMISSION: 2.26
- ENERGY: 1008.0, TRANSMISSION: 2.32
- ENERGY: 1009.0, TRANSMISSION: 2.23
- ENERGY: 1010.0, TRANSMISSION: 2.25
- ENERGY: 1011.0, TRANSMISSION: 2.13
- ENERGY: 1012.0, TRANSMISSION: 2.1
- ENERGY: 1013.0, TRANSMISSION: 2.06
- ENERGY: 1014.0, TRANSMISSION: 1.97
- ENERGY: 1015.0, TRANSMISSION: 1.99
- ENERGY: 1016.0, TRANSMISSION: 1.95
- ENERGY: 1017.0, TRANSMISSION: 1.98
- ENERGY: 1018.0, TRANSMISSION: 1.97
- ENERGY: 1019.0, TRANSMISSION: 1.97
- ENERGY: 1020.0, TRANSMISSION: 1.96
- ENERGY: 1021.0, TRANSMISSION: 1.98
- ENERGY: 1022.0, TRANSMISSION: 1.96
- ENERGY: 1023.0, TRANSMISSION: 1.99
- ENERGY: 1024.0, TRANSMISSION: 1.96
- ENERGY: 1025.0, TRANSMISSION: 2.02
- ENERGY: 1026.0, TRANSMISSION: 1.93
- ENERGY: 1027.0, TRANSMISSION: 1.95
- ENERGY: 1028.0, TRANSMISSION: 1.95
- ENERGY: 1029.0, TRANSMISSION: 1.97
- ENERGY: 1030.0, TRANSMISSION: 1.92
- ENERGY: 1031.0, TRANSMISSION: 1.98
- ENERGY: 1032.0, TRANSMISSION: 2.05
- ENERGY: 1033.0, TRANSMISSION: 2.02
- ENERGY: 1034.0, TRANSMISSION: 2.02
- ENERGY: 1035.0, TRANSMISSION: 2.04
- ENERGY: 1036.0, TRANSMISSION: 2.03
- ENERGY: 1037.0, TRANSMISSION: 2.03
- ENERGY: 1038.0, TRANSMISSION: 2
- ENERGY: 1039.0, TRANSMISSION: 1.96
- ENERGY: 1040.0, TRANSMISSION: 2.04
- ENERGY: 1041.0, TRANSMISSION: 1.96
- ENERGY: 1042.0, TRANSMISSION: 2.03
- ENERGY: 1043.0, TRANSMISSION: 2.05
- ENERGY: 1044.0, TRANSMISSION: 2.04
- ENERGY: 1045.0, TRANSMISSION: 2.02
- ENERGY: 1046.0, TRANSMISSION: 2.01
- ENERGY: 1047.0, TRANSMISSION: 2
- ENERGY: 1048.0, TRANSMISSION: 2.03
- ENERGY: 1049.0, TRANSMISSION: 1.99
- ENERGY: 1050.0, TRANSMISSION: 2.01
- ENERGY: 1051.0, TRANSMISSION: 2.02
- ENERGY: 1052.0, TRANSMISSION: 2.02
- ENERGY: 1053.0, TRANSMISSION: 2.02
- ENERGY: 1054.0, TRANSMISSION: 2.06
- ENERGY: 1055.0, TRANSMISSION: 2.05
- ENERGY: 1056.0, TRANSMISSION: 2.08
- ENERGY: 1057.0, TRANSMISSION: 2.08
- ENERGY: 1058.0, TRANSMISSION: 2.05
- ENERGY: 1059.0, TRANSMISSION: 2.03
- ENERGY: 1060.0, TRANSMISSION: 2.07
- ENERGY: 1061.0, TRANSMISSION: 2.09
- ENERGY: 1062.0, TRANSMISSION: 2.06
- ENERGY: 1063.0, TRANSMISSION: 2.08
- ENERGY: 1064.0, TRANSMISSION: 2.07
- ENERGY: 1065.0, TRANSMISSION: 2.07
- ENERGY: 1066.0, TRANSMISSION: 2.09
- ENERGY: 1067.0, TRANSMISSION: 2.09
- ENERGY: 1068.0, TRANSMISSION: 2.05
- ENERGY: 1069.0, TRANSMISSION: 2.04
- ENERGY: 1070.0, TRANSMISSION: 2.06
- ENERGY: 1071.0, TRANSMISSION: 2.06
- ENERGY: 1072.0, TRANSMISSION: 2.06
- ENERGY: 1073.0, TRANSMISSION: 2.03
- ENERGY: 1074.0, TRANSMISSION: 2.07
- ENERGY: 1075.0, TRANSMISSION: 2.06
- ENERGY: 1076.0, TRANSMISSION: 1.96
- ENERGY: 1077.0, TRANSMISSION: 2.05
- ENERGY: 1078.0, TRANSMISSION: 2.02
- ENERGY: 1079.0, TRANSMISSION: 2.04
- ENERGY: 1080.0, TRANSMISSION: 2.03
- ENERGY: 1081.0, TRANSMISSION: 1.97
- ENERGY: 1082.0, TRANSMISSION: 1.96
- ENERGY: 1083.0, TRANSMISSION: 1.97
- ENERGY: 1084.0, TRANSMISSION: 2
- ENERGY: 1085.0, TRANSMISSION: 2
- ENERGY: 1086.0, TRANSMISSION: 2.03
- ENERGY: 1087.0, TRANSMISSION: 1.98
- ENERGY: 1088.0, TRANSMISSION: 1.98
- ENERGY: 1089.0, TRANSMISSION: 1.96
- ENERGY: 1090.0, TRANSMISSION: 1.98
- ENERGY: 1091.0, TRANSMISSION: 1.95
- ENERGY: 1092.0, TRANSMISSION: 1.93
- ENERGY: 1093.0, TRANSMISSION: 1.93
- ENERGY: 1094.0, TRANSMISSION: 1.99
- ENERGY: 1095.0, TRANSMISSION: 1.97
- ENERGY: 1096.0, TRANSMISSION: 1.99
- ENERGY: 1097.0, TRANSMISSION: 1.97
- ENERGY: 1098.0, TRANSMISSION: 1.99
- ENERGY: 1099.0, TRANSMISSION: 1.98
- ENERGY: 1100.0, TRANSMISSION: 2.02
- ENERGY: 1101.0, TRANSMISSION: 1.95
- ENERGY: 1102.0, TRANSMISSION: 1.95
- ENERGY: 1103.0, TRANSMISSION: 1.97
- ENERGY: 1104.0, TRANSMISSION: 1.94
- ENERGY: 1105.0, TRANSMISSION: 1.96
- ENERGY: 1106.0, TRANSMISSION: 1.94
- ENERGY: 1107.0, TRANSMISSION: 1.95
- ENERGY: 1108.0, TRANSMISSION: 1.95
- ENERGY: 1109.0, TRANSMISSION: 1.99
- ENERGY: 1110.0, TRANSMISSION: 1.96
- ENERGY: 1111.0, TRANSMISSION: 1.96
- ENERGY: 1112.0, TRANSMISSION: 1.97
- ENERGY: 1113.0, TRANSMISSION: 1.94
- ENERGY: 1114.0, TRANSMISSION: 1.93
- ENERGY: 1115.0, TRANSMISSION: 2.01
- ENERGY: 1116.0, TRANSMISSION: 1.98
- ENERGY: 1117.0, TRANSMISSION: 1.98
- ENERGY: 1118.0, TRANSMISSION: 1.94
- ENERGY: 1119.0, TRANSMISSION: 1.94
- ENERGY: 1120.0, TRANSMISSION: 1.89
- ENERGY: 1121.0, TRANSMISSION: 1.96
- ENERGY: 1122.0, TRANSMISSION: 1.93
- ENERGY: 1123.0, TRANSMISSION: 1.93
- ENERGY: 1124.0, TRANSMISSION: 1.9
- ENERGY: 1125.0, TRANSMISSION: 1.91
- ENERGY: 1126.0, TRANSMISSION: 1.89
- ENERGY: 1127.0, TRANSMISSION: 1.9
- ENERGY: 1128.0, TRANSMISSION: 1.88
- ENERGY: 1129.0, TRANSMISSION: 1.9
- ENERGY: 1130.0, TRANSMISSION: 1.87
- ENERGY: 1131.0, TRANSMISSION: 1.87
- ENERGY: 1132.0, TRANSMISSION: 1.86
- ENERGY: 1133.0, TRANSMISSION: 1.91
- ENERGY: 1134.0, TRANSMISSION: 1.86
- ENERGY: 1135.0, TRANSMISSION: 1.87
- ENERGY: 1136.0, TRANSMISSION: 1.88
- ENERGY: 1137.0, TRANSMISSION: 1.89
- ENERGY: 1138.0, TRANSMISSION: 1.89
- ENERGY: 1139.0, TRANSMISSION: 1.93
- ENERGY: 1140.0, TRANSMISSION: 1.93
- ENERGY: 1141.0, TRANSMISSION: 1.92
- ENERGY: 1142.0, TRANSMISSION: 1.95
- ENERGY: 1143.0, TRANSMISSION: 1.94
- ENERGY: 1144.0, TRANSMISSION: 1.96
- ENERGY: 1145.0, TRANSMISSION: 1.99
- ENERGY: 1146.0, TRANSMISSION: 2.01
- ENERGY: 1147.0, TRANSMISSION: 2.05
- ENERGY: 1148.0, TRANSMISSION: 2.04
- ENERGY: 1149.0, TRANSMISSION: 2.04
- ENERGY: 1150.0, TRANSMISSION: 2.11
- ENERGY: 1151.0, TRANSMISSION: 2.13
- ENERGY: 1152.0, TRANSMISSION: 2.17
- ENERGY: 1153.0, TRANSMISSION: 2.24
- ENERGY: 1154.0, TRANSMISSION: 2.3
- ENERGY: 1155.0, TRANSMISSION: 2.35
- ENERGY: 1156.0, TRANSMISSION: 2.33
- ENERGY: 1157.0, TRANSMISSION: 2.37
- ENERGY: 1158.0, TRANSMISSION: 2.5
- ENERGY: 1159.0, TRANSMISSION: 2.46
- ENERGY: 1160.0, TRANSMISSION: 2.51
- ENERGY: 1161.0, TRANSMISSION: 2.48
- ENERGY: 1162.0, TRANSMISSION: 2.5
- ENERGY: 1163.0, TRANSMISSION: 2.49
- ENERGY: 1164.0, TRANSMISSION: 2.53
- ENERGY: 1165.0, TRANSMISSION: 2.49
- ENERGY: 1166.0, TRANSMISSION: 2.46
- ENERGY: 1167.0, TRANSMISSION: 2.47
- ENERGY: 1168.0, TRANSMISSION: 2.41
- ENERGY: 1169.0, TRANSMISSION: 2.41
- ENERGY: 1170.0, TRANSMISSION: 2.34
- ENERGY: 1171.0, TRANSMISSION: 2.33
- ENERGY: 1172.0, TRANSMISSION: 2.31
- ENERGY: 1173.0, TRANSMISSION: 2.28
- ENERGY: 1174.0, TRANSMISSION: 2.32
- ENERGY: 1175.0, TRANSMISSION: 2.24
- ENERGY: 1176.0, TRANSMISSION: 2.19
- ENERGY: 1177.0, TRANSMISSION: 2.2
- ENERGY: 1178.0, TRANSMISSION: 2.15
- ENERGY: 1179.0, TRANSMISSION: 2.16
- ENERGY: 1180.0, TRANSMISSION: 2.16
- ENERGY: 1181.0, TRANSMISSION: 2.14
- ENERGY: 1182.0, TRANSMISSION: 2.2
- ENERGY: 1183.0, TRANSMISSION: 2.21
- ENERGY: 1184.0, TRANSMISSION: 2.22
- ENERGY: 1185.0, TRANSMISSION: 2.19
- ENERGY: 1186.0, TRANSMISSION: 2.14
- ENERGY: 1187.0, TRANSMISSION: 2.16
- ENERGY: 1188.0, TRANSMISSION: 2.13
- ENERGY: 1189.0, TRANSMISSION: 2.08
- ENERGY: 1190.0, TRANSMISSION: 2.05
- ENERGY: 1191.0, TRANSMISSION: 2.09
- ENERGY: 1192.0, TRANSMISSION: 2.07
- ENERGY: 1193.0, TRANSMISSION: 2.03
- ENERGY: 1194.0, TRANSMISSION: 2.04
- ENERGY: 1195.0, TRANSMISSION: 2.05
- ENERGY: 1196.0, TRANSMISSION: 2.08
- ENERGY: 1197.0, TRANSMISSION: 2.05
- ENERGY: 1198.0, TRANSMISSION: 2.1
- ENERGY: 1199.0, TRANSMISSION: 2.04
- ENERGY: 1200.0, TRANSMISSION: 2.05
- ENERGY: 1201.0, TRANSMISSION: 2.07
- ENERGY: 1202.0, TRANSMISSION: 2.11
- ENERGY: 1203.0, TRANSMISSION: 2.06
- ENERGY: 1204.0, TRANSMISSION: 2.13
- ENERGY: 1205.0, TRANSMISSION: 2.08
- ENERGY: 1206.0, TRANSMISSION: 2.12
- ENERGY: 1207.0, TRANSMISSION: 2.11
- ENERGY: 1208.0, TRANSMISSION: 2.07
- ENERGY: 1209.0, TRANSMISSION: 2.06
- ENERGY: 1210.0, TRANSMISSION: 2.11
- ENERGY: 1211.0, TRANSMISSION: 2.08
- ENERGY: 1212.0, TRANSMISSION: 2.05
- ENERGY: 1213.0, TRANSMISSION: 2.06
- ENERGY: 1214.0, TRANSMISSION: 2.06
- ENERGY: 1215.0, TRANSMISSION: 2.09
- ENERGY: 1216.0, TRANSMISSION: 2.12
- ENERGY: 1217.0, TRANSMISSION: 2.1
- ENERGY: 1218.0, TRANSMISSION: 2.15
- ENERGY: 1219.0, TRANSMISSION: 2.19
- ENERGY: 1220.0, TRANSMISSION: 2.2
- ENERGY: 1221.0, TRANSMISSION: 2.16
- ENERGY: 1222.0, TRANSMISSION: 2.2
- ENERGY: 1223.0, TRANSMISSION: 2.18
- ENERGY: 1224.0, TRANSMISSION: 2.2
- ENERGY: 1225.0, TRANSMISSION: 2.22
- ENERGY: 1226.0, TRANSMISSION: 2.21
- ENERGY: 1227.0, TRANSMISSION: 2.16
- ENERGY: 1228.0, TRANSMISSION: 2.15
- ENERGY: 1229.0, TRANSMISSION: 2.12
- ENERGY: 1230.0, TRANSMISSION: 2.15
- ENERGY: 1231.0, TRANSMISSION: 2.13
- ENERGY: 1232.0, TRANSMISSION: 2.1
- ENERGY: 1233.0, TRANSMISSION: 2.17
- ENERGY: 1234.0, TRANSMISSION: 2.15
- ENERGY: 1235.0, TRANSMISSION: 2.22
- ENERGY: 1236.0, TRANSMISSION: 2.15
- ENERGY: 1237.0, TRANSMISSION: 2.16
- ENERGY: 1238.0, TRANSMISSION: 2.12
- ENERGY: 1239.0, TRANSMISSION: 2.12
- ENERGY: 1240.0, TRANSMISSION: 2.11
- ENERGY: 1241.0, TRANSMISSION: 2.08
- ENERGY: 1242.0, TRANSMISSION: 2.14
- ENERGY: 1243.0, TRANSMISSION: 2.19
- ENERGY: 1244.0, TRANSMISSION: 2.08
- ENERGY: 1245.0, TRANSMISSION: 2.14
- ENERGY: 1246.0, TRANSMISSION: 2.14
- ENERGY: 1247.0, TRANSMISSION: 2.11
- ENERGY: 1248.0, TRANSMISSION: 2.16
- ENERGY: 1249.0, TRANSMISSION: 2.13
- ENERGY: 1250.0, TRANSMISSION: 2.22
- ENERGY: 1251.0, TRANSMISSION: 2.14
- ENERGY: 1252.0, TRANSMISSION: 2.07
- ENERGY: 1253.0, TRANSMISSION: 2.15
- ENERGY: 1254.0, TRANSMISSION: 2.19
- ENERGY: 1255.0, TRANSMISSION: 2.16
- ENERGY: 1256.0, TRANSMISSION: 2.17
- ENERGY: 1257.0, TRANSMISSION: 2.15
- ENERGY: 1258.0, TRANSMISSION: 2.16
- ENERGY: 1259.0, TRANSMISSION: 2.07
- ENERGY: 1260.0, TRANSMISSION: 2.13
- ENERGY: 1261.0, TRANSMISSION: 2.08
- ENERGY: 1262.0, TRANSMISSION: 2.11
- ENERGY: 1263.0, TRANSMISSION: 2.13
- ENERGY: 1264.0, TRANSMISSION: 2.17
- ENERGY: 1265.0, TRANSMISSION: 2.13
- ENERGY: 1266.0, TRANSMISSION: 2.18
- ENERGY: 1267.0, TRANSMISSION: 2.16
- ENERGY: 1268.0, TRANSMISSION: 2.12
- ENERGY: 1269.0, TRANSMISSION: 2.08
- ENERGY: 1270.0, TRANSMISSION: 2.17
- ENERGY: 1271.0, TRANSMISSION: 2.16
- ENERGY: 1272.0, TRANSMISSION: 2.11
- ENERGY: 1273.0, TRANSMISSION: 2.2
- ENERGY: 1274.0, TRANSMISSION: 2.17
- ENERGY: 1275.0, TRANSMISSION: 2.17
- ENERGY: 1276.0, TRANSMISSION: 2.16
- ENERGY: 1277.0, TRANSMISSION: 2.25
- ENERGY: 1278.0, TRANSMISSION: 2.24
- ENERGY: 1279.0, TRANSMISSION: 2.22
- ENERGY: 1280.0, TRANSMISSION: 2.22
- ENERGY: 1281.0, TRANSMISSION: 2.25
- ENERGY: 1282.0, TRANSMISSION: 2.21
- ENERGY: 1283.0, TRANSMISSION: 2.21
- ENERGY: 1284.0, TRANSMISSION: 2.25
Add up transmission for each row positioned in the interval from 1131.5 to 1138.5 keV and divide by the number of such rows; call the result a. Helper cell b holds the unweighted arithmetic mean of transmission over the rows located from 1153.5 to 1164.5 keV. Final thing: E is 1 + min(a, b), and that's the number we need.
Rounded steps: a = 1.88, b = 2.44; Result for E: 2.88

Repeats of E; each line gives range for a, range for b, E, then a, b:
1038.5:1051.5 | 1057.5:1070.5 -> 3.01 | 2.01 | 2.07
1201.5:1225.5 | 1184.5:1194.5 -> 3.10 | 2.12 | 2.10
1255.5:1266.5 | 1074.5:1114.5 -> 2.98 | 2.13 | 1.98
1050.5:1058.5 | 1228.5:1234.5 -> 3.05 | 2.05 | 2.14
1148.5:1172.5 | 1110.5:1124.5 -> 2.95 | 2.36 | 1.95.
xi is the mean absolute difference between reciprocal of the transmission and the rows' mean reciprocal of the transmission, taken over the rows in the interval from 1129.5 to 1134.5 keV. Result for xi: 0.0040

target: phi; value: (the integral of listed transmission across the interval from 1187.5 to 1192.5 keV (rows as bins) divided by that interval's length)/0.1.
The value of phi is 20.8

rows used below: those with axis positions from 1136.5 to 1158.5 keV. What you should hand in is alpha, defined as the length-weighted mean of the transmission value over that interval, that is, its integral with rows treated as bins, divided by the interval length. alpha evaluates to 2.09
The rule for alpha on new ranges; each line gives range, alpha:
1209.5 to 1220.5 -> 2.11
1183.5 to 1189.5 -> 2.15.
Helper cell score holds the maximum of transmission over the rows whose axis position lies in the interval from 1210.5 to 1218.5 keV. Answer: 2.15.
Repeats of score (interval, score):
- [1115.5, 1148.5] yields 2.05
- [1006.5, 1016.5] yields 2.32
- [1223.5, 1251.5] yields 2.22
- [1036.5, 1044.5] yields 2.05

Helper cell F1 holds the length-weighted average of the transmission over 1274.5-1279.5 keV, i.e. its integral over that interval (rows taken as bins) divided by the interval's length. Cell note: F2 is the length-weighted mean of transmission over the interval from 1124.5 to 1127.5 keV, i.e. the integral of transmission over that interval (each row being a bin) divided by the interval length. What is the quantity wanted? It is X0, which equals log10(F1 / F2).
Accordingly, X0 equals 0.07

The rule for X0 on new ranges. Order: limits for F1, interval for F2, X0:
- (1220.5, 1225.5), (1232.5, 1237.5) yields 0.00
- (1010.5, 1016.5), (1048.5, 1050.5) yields 0.01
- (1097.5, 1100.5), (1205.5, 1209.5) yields -0.02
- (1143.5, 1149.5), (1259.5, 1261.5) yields -0.02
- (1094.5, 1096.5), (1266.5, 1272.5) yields -0.03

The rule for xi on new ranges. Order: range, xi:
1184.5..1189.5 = 0.0062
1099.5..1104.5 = 0.0059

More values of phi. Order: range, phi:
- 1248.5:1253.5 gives 21.4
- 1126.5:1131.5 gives 18.8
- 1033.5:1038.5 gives 20.2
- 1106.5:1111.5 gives 19.6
